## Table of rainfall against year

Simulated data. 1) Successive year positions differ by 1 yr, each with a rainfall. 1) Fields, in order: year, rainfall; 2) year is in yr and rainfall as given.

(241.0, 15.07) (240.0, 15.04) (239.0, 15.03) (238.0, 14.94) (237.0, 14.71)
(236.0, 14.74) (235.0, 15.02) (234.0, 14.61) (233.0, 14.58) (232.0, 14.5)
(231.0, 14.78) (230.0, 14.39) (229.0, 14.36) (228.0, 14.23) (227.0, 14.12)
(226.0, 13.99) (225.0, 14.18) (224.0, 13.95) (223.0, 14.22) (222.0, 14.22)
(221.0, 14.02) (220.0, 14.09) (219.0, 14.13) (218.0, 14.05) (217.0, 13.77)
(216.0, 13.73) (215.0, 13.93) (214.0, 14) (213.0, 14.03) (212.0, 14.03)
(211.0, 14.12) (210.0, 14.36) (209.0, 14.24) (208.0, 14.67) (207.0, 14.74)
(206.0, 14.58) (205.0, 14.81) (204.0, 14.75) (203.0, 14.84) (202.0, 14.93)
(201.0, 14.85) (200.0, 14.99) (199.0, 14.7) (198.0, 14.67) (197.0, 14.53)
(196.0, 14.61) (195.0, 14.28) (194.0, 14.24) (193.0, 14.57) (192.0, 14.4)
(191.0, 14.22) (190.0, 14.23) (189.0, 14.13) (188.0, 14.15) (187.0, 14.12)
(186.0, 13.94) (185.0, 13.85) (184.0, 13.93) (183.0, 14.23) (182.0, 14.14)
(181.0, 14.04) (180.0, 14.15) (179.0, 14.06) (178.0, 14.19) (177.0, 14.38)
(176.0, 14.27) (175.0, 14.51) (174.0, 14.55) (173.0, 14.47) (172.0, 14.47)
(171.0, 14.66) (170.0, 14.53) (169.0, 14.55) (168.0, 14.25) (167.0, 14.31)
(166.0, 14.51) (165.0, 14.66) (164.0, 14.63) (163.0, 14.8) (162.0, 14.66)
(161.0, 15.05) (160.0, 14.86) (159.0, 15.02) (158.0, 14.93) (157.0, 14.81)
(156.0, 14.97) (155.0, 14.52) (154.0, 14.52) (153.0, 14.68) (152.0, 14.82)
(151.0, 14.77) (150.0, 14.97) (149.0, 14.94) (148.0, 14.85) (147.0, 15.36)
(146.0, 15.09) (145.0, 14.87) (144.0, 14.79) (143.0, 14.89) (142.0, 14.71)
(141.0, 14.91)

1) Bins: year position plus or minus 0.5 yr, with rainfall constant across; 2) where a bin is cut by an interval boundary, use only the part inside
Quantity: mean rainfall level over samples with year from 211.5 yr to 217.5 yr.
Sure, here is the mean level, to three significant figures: 13.9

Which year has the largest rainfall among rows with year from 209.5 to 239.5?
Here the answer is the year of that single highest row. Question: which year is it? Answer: 239.0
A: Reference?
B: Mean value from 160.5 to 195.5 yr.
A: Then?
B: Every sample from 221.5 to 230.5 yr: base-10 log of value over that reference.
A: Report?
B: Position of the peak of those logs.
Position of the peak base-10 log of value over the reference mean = 230.0 yr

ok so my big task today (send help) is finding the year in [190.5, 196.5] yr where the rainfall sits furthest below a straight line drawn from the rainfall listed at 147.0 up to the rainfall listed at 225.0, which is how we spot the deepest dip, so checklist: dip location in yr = 191.0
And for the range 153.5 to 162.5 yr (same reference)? 154.0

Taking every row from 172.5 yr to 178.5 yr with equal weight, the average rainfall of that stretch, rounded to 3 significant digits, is 14.4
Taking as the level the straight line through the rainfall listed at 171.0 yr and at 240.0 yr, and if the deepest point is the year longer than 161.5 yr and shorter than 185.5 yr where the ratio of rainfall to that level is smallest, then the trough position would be 185.0 yr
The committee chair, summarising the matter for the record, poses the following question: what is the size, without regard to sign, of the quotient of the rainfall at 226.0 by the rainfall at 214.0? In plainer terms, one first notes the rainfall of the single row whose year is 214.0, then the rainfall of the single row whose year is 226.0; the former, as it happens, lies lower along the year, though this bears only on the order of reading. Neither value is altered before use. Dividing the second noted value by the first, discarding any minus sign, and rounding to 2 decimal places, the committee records 1.00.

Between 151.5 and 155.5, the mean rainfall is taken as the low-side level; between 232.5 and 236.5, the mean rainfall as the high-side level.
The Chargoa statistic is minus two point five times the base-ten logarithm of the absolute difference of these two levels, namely 2.5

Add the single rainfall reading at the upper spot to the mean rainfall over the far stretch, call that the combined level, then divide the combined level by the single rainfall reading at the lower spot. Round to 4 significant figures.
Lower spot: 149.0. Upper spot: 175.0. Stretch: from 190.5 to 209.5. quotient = 1.949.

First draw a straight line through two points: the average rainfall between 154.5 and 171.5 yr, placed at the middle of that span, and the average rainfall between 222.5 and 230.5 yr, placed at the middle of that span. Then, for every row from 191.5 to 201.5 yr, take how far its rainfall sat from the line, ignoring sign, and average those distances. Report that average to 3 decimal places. 0.245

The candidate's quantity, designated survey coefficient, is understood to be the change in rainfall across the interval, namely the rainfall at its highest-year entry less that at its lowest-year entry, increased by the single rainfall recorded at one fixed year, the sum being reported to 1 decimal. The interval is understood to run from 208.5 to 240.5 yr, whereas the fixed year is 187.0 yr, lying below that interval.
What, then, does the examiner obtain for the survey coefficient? 14.9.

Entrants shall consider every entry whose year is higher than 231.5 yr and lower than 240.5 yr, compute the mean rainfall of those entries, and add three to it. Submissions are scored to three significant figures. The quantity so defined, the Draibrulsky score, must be 17.8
